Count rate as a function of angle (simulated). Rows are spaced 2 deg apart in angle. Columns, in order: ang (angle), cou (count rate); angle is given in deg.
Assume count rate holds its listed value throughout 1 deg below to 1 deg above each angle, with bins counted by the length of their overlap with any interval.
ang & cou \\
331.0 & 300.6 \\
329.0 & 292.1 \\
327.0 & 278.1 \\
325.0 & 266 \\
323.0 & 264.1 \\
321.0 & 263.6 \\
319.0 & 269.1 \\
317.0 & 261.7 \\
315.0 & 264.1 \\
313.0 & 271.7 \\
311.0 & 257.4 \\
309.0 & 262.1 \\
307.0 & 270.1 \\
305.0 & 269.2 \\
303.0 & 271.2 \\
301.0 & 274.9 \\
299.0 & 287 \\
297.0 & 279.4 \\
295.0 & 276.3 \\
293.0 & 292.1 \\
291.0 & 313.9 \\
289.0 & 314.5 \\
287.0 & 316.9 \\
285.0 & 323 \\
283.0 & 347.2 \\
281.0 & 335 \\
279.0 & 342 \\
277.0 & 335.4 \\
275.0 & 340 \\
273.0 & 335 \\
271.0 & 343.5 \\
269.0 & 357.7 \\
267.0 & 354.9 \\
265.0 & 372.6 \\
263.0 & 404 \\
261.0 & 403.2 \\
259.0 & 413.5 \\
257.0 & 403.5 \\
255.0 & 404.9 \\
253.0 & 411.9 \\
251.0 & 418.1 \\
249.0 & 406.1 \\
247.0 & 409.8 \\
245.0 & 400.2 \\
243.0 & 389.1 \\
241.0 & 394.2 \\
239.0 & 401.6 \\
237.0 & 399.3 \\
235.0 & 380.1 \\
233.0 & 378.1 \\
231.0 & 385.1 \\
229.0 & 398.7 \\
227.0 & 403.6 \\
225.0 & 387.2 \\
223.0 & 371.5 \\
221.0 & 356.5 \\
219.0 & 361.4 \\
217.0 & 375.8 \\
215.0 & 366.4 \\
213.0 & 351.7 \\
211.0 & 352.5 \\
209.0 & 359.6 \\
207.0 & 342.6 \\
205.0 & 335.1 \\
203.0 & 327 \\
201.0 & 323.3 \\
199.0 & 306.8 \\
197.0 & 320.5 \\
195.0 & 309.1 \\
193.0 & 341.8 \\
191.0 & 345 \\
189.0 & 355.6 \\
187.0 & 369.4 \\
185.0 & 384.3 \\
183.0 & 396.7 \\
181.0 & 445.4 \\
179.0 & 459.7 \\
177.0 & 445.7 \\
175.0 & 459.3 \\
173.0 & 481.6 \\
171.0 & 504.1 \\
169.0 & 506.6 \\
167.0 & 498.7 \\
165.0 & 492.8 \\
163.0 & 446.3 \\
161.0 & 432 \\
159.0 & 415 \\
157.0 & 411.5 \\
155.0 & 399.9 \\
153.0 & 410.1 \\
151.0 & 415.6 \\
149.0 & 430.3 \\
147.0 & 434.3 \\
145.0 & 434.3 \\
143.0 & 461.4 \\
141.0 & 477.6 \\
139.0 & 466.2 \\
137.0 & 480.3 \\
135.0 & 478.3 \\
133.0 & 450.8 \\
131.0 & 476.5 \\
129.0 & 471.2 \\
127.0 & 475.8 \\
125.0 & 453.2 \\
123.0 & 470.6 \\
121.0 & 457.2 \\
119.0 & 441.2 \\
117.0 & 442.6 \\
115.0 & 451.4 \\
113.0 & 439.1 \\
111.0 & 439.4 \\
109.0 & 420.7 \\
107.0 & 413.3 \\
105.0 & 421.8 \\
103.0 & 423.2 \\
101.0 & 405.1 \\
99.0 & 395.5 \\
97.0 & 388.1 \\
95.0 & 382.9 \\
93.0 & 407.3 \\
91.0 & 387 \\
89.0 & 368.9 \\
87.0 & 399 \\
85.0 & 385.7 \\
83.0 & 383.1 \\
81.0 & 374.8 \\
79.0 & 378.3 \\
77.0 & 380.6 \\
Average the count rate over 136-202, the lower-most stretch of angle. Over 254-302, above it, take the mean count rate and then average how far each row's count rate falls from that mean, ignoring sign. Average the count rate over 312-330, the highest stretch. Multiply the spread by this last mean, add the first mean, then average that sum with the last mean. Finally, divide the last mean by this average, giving 0.06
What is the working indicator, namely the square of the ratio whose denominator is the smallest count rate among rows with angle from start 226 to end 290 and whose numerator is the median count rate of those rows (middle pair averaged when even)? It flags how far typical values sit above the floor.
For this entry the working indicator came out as 1.51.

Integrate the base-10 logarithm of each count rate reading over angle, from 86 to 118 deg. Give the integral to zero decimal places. 84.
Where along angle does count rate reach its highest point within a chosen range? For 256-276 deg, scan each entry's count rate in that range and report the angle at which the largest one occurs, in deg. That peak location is 259.0 deg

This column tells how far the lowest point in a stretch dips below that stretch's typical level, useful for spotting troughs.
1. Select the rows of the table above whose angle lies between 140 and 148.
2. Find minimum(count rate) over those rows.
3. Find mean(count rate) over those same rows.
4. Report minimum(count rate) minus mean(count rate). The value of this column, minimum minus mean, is -18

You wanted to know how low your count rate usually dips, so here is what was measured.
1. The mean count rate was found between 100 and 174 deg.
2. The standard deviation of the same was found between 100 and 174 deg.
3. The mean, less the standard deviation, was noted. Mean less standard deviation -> 420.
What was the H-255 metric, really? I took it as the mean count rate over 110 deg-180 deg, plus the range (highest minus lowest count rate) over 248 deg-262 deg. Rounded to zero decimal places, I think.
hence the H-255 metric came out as 469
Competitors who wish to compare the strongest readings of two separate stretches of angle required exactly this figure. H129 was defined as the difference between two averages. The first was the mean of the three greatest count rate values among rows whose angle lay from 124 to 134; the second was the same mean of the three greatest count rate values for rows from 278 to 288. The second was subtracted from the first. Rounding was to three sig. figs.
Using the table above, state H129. 133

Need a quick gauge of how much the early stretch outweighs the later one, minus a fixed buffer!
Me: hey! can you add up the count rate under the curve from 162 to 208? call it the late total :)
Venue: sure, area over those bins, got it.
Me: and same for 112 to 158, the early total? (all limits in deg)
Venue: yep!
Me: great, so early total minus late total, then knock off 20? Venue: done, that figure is 2244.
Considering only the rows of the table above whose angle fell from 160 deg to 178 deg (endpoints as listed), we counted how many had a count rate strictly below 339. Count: 0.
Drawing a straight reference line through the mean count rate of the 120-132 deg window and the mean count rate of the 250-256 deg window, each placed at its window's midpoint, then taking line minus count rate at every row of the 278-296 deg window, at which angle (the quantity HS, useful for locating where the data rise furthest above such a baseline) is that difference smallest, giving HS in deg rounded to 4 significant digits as 283.0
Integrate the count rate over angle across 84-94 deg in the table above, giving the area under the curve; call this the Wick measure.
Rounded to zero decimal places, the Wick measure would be 3896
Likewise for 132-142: 4706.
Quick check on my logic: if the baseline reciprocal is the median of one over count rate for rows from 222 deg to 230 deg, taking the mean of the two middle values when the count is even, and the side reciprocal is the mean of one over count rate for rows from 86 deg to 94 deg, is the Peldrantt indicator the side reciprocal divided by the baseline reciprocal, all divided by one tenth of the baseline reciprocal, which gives 3957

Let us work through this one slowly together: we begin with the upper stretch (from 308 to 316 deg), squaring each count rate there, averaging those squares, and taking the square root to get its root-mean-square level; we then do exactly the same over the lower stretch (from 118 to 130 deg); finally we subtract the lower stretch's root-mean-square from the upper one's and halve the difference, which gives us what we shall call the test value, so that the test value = -99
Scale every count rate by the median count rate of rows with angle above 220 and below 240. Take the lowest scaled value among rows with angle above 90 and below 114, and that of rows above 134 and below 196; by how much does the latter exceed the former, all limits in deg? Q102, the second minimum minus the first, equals -0.19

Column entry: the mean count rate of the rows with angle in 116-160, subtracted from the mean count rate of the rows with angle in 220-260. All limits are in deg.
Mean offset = -52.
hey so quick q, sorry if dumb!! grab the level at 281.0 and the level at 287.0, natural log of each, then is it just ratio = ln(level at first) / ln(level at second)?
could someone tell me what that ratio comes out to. 1.01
